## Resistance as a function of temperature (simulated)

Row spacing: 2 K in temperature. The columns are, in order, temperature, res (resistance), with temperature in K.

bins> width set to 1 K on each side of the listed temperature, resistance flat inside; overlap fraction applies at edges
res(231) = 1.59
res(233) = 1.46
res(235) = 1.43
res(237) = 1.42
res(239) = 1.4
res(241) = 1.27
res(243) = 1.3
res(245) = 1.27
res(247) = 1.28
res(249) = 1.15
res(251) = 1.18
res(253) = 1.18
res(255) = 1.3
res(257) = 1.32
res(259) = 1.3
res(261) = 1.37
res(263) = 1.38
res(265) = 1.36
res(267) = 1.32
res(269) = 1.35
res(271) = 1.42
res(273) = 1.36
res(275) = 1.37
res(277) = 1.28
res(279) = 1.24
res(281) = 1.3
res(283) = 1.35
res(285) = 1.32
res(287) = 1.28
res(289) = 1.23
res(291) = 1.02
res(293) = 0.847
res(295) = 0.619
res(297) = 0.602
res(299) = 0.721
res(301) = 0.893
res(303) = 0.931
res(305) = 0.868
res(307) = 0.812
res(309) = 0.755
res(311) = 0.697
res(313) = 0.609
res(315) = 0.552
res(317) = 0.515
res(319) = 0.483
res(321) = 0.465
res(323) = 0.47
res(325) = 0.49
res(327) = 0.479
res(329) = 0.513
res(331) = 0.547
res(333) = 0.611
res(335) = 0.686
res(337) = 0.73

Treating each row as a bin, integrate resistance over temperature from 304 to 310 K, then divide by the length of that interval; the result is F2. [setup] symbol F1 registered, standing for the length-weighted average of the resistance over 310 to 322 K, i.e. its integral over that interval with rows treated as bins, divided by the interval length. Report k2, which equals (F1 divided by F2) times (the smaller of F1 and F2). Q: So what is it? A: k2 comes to 0.4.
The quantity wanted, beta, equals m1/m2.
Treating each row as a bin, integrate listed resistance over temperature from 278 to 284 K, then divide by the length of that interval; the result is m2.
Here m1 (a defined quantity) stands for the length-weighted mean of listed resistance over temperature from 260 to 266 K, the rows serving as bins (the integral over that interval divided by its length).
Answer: 1.06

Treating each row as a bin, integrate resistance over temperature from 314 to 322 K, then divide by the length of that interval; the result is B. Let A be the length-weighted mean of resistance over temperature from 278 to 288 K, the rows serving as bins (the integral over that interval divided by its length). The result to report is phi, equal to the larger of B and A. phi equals 1.30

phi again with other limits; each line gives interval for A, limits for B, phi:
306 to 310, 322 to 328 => 0.78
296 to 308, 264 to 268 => 1.34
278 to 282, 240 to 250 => 1.27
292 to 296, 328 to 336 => 0.73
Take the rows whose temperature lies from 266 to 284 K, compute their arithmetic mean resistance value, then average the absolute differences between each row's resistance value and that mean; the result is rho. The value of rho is 0.042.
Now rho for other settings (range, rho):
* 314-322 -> 0.030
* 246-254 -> 0.041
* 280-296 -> 0.219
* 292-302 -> 0.107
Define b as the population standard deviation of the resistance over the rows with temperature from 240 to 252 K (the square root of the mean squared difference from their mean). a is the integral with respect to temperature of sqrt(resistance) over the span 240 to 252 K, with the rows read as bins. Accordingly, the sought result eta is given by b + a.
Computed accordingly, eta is 13.4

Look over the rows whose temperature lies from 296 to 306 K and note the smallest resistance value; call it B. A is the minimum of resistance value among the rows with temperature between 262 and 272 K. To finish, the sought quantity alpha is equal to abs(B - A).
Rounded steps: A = 1.32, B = 0.602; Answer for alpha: 0.72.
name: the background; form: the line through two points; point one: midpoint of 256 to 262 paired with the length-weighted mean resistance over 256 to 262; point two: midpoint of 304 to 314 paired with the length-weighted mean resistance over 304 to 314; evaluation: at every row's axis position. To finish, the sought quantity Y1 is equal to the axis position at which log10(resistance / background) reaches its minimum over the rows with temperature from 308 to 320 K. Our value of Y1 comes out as 319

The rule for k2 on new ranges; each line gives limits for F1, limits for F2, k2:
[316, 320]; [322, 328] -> 0.5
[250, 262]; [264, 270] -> 1.2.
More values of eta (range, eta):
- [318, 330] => 8.4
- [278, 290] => 13.7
